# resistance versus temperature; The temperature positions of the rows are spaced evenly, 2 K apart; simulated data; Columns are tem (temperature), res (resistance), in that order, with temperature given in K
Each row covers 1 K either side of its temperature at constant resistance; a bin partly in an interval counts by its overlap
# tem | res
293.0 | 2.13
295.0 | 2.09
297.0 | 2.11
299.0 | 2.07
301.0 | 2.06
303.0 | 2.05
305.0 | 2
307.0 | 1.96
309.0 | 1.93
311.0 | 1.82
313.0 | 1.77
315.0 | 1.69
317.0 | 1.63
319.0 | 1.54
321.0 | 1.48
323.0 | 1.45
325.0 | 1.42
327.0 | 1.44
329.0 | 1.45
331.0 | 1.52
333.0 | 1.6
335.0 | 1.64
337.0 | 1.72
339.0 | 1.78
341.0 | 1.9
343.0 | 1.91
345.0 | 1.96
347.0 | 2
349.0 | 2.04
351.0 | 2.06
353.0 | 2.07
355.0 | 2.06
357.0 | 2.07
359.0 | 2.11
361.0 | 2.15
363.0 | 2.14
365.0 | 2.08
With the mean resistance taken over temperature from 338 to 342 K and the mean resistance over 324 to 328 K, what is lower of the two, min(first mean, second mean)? 1.43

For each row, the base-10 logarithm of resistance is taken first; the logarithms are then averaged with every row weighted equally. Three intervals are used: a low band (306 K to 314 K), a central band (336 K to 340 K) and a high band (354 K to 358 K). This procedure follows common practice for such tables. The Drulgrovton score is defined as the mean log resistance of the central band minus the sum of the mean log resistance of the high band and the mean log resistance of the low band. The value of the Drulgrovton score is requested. -0.343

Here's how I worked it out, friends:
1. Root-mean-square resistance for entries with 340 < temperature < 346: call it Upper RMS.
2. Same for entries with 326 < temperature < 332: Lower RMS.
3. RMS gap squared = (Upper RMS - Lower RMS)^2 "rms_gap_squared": 0.21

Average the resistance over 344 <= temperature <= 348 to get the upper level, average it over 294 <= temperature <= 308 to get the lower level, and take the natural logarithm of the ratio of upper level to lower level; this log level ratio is 0.0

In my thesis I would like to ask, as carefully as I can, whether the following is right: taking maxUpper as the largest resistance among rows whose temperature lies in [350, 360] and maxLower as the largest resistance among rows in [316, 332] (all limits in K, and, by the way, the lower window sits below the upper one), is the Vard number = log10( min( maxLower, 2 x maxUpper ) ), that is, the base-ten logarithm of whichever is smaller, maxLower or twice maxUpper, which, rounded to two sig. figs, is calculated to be 0.21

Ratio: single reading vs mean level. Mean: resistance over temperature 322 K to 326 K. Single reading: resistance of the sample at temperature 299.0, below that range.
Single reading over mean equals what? 1.4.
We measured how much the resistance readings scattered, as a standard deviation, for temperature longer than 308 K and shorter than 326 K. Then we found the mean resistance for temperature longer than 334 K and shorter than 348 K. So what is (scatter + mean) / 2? 1.01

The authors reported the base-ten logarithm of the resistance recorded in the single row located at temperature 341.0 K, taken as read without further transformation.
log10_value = 0.28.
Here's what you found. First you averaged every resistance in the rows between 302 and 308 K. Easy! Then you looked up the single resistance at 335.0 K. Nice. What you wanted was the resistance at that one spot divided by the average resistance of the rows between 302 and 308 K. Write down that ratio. 0.82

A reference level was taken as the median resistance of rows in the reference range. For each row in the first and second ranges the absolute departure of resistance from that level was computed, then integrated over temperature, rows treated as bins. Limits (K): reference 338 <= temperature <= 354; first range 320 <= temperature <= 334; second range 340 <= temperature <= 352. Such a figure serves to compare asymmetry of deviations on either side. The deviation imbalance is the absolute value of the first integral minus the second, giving 6.3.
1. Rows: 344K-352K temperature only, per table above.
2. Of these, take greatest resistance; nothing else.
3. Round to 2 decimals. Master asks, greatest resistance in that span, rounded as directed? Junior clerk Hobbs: 2.06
